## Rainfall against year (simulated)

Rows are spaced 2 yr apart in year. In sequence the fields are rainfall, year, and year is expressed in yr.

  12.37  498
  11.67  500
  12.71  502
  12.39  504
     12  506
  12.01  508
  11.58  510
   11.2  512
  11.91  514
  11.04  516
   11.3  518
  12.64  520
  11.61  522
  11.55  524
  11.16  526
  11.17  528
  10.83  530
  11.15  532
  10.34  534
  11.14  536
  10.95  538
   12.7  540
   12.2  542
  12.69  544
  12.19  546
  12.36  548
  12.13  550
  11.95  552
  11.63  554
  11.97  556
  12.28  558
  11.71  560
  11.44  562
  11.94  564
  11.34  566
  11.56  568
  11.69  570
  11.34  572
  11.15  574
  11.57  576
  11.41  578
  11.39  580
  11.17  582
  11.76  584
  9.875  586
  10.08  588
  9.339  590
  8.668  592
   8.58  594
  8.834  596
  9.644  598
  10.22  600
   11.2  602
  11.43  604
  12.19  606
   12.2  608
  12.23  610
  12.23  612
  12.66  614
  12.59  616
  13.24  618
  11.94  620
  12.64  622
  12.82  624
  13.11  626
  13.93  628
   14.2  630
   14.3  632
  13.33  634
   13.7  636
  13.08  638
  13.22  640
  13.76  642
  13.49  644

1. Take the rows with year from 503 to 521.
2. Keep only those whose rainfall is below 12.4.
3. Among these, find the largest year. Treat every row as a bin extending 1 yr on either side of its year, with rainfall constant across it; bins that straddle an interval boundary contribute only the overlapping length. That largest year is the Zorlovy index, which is 518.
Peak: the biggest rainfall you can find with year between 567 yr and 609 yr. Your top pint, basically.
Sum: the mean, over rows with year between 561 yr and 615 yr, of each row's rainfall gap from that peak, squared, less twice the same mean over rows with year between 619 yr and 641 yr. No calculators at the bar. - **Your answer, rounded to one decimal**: -0.6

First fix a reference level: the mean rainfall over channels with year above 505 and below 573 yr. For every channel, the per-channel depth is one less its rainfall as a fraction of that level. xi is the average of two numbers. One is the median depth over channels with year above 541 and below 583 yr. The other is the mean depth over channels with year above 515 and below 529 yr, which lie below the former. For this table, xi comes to 0.01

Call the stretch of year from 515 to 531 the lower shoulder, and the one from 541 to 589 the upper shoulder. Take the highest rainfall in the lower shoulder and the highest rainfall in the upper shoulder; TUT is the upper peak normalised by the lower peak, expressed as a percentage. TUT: 100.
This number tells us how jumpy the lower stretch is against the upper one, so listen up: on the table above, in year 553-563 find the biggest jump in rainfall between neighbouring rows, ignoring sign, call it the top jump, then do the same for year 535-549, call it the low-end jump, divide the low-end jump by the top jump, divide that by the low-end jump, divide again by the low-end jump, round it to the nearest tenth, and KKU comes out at 1.0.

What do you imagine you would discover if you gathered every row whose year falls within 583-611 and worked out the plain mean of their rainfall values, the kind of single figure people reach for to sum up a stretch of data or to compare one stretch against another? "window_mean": 10.4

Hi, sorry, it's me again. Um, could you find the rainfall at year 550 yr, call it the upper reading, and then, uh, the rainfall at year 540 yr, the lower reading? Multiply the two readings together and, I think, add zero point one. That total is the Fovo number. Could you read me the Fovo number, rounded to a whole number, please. 154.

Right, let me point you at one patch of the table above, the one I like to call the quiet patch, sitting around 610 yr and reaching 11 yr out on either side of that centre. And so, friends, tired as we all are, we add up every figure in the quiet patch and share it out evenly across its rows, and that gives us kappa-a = 12.0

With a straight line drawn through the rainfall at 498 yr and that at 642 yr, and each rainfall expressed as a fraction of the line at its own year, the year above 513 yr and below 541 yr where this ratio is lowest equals 534 yr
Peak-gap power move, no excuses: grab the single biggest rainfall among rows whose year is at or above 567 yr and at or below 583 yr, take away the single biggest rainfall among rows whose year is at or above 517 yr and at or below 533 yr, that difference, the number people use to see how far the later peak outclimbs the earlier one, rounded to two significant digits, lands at -0.95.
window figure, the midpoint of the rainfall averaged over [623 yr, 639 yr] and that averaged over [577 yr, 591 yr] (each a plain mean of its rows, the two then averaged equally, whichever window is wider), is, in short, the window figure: 12.1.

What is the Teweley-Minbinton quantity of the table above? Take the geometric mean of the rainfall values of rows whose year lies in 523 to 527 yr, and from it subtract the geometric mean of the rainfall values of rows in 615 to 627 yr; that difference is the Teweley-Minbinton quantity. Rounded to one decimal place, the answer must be -1.4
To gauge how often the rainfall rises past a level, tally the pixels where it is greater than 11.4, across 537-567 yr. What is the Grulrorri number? 13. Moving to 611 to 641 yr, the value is 15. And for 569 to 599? 4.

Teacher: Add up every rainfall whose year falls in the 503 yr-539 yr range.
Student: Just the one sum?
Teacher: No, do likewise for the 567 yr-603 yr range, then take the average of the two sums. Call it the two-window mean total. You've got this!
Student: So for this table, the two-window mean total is 198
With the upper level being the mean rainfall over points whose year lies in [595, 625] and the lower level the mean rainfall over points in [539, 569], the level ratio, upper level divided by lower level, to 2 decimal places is 0.98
